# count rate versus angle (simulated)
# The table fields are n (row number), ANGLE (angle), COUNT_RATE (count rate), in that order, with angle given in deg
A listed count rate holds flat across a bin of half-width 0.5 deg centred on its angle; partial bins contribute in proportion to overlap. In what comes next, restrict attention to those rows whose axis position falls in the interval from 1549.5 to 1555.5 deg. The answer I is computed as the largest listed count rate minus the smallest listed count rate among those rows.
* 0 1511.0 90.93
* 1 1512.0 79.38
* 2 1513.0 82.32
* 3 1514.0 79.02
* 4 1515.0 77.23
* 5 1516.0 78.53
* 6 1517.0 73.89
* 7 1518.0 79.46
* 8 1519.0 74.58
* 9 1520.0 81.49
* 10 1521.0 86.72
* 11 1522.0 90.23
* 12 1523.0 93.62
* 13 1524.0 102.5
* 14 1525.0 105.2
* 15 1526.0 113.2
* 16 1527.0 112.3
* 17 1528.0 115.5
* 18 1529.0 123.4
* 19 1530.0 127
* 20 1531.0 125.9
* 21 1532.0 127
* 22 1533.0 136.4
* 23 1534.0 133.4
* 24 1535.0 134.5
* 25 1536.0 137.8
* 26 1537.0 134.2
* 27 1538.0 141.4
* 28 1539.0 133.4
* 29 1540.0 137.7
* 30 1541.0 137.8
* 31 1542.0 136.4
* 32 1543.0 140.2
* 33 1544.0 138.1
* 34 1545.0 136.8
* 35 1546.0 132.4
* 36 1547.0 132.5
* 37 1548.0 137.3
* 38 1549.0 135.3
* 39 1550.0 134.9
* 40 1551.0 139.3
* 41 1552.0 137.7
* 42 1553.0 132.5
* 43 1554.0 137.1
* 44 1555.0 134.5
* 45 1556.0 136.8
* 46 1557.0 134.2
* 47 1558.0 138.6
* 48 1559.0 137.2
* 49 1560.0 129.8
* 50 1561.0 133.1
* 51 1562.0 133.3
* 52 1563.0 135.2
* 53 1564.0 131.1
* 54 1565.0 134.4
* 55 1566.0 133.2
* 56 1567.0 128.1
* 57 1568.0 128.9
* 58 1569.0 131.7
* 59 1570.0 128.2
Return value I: 6.8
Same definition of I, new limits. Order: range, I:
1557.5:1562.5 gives 8.8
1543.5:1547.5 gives 5.7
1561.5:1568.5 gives 7.1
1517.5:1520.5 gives 6.9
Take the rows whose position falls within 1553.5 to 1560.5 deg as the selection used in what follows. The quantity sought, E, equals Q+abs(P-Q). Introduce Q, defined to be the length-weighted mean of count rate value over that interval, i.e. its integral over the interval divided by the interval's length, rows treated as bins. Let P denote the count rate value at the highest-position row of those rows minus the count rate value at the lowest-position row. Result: 278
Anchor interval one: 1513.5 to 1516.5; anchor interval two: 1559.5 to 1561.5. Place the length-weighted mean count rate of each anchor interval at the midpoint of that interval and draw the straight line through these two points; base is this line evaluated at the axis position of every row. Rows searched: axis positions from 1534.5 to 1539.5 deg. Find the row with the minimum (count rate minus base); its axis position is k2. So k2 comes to 1539.0 deg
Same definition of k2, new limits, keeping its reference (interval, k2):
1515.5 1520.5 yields 1519.0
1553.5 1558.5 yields 1557.0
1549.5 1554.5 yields 1553.0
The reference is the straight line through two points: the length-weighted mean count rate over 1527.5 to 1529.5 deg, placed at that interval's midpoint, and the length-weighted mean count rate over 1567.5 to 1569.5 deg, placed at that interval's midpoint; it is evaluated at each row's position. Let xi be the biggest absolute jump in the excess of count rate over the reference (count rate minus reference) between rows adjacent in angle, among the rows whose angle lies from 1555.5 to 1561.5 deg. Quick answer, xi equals 7.7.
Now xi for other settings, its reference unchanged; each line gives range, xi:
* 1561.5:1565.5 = 4.4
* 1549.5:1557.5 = 5.5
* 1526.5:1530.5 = 7.6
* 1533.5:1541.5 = 8.3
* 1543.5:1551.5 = 4.7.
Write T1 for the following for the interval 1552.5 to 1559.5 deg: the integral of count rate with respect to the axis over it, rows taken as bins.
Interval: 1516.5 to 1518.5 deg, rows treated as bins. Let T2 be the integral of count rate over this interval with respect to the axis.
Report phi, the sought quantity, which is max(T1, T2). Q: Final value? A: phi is 951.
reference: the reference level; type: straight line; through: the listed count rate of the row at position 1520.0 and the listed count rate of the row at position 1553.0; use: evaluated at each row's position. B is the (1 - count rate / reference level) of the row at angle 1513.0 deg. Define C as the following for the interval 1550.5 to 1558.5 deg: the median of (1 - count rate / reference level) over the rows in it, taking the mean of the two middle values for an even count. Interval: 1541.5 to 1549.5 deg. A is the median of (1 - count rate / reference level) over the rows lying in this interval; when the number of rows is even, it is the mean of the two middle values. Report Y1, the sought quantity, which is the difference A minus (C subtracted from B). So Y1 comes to 0.0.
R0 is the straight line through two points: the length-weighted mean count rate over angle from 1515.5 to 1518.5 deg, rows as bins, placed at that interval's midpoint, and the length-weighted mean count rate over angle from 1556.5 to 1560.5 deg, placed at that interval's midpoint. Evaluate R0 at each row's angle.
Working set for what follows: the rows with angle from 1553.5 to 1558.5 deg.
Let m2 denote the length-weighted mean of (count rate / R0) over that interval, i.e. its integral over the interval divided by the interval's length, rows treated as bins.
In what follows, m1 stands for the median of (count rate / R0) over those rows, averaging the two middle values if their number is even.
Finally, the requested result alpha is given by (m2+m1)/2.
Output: 1.04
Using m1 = 1.03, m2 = 1.04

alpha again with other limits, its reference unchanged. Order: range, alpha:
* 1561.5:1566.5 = 0.93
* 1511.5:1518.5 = 1.05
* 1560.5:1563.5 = 0.96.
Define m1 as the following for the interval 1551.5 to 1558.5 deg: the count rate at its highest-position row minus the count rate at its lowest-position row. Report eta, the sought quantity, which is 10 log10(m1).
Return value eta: -0.5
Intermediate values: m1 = 0.9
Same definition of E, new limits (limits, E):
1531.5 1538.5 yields 256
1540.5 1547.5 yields 278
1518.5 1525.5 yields 151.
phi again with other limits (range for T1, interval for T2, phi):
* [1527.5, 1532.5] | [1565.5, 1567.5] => 619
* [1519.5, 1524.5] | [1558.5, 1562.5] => 533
